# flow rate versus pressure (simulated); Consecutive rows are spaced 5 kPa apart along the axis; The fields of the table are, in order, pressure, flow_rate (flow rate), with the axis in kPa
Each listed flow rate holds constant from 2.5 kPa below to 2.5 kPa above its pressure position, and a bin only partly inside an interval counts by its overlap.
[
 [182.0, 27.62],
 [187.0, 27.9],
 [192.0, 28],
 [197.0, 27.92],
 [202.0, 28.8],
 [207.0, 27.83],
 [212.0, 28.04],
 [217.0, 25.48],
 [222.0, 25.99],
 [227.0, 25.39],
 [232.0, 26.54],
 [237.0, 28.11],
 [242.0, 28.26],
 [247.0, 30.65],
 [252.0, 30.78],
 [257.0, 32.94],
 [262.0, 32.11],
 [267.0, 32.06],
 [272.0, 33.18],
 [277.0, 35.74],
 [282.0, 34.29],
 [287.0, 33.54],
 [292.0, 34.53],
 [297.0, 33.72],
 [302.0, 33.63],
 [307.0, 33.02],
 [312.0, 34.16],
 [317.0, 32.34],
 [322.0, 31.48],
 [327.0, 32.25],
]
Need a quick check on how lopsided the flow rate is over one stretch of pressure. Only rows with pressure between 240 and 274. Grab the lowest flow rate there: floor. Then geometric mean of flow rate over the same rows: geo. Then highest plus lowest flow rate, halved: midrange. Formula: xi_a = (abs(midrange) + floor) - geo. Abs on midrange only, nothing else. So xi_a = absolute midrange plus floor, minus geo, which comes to 28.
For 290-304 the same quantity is 34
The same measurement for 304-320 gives 32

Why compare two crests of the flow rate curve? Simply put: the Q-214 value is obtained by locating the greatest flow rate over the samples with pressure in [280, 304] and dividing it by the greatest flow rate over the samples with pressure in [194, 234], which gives 1.20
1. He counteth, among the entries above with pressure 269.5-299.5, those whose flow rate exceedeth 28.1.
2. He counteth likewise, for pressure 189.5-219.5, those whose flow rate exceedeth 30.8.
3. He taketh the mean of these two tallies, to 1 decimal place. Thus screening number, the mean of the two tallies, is 3.0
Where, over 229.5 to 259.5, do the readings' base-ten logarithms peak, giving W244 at 257.0 kPa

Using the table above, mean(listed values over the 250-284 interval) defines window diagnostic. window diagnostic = 33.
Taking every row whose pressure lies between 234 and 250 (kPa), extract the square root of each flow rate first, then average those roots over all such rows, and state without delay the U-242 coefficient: 5.38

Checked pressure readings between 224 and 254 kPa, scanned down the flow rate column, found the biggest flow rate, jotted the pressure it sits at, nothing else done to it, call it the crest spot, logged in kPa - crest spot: 252.0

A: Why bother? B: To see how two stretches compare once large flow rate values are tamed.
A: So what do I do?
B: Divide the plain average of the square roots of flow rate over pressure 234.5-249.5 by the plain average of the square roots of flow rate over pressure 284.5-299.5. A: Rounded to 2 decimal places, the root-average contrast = 0.92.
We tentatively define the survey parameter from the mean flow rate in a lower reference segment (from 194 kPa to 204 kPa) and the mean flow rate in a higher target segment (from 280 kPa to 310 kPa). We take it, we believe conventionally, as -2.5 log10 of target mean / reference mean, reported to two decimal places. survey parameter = -0.19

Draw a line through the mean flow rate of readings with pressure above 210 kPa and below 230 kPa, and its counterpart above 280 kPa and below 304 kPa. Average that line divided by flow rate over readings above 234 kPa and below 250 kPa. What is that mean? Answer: 0.99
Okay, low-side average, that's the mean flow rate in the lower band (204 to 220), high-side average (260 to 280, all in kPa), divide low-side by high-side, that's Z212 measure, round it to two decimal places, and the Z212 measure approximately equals 0.81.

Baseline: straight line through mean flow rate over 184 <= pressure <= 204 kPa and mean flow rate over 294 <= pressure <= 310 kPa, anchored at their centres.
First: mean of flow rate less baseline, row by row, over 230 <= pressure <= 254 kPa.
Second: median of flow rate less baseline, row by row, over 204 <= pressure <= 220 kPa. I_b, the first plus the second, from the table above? -2.6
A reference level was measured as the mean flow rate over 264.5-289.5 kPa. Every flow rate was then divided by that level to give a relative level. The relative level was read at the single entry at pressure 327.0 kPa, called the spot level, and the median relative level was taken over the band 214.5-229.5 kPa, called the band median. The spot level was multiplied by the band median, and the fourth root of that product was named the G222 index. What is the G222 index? 0.92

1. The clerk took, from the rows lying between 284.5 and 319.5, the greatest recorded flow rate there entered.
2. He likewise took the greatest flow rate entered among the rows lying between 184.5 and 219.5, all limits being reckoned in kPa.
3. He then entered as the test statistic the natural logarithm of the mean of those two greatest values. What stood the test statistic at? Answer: 3.46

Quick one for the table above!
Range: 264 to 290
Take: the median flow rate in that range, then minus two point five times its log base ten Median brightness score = -3.81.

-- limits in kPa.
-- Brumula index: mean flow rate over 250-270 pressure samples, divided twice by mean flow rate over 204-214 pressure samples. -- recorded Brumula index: 0.041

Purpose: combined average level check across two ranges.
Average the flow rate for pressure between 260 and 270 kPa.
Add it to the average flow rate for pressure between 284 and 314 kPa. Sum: 65.9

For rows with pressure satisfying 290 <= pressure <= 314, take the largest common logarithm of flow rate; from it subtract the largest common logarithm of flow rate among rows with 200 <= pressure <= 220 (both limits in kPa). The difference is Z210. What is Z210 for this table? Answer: 0.08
